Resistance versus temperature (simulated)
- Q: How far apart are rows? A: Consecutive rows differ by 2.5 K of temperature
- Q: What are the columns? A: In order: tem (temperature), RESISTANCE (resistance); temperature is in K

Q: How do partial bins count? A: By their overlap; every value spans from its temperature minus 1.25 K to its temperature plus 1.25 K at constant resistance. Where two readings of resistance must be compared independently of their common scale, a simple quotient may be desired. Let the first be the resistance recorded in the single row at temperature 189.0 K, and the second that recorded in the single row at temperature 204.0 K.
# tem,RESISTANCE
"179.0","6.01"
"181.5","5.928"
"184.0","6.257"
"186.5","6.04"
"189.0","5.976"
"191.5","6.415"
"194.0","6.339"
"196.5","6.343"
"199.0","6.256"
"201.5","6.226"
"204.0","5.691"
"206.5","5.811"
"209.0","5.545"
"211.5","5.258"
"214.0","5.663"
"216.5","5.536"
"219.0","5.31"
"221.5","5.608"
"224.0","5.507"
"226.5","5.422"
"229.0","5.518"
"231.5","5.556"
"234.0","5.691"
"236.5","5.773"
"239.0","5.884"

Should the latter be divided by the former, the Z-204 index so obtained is 0.95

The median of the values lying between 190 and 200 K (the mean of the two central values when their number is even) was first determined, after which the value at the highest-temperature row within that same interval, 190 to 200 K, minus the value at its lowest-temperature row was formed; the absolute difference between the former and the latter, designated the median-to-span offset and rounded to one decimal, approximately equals 6.5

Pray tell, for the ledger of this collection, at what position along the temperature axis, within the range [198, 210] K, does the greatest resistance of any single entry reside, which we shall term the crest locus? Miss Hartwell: 199.0 K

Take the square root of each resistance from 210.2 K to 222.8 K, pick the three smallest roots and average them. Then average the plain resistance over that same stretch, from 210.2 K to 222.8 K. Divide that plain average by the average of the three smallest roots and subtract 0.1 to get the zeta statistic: 2.263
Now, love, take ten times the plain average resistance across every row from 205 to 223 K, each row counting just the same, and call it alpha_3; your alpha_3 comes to 55.3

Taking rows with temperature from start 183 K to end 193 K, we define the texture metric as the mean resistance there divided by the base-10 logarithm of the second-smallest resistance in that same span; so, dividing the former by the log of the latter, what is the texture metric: 7.90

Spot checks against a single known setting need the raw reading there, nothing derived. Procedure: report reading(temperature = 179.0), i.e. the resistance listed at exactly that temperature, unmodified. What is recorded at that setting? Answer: 6.01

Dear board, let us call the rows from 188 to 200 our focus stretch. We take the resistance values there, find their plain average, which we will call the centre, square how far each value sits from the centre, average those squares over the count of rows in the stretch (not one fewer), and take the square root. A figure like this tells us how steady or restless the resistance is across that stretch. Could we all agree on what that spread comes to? 0.15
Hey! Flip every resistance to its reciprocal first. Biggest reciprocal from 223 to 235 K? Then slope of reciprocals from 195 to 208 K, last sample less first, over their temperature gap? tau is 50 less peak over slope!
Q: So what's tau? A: -78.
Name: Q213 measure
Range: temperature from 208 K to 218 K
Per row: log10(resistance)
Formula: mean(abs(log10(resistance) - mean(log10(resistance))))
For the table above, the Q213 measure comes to 0.010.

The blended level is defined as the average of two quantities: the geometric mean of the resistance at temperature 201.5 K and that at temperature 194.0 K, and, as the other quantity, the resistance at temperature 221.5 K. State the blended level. 5.95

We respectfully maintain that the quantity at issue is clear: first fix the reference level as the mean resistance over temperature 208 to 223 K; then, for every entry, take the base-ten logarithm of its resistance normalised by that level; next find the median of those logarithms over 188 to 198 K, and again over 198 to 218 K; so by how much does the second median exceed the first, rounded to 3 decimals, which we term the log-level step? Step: -0.048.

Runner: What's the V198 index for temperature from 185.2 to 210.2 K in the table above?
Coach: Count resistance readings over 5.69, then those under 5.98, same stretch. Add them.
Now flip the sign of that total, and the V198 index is -13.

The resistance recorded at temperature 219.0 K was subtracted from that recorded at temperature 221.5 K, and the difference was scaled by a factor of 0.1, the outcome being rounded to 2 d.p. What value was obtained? 0.03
